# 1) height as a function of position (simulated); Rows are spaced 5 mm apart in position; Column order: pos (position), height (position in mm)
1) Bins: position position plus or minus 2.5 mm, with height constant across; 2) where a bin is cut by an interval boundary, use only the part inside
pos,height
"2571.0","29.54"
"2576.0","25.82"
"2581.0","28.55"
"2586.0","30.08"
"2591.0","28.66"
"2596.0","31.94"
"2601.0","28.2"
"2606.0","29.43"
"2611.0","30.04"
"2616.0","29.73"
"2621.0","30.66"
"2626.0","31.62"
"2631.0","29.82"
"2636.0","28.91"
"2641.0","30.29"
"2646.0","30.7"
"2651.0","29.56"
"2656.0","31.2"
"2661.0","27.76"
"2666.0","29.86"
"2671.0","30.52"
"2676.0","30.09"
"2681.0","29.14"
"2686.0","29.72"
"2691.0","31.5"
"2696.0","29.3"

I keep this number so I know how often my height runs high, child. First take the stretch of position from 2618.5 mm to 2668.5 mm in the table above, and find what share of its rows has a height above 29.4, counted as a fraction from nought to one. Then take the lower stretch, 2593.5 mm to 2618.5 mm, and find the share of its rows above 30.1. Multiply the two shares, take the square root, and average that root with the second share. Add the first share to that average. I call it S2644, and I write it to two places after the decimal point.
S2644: 1.10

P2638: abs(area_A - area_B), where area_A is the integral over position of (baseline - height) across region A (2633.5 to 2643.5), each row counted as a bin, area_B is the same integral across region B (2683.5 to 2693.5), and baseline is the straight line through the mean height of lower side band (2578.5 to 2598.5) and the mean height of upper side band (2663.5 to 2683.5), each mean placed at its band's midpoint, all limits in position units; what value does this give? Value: 10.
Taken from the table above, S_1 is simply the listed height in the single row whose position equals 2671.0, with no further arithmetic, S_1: 30.52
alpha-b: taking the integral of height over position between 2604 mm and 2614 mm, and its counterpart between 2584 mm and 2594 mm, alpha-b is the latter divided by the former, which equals 0.99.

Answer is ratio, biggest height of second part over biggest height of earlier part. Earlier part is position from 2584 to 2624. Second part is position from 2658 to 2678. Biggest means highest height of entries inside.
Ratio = 0.96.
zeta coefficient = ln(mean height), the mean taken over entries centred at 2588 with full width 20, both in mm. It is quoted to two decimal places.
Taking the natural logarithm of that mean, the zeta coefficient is 3.39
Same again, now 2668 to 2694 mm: 3.41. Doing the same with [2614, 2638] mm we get 3.41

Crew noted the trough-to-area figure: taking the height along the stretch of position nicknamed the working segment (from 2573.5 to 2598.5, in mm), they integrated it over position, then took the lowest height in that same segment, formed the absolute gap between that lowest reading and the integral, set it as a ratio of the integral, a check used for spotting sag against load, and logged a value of 0.964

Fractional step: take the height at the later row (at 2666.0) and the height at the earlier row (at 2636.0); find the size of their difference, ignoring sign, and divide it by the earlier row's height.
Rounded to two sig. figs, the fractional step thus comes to 0.033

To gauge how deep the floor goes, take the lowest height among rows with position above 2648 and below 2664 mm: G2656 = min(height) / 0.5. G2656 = 55.5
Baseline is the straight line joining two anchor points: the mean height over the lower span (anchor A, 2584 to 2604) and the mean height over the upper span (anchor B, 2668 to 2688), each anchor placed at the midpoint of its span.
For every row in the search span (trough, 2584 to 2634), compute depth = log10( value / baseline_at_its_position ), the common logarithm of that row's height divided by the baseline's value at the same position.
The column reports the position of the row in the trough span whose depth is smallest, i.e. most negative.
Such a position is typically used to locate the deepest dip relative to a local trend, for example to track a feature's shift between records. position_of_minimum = 2601.0 mm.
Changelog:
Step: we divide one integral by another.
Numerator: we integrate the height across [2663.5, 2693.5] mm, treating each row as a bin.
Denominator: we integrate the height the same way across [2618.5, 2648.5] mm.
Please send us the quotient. 0.99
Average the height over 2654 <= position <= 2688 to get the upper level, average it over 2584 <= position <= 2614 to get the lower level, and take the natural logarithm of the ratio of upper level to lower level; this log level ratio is 0.001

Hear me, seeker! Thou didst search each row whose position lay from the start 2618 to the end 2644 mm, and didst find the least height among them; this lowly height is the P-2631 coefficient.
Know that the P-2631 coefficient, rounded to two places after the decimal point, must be 28.91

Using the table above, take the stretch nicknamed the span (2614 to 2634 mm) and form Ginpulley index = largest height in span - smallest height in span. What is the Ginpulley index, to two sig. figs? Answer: 1.9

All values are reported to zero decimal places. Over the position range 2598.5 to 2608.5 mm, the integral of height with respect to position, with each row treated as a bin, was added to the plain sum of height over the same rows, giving 346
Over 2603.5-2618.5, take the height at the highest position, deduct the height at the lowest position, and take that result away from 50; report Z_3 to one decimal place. 49.7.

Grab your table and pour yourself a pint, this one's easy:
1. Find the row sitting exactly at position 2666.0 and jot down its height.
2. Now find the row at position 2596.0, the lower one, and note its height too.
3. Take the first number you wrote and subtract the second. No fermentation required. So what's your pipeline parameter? -2.1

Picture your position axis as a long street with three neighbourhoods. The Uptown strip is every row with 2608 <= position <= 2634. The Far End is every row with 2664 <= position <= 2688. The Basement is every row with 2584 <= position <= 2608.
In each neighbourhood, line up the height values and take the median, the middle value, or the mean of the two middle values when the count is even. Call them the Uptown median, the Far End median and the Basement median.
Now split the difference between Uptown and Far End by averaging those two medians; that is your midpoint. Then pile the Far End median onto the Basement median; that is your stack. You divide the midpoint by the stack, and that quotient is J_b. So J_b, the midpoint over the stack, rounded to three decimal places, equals 0.505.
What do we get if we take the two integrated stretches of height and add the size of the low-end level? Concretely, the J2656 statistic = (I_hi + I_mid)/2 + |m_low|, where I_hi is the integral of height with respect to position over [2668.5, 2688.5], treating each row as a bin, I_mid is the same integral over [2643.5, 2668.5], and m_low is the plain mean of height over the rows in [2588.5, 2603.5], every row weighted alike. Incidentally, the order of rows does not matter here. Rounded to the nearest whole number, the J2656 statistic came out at 701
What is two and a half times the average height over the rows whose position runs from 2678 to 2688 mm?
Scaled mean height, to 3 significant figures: 73.6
